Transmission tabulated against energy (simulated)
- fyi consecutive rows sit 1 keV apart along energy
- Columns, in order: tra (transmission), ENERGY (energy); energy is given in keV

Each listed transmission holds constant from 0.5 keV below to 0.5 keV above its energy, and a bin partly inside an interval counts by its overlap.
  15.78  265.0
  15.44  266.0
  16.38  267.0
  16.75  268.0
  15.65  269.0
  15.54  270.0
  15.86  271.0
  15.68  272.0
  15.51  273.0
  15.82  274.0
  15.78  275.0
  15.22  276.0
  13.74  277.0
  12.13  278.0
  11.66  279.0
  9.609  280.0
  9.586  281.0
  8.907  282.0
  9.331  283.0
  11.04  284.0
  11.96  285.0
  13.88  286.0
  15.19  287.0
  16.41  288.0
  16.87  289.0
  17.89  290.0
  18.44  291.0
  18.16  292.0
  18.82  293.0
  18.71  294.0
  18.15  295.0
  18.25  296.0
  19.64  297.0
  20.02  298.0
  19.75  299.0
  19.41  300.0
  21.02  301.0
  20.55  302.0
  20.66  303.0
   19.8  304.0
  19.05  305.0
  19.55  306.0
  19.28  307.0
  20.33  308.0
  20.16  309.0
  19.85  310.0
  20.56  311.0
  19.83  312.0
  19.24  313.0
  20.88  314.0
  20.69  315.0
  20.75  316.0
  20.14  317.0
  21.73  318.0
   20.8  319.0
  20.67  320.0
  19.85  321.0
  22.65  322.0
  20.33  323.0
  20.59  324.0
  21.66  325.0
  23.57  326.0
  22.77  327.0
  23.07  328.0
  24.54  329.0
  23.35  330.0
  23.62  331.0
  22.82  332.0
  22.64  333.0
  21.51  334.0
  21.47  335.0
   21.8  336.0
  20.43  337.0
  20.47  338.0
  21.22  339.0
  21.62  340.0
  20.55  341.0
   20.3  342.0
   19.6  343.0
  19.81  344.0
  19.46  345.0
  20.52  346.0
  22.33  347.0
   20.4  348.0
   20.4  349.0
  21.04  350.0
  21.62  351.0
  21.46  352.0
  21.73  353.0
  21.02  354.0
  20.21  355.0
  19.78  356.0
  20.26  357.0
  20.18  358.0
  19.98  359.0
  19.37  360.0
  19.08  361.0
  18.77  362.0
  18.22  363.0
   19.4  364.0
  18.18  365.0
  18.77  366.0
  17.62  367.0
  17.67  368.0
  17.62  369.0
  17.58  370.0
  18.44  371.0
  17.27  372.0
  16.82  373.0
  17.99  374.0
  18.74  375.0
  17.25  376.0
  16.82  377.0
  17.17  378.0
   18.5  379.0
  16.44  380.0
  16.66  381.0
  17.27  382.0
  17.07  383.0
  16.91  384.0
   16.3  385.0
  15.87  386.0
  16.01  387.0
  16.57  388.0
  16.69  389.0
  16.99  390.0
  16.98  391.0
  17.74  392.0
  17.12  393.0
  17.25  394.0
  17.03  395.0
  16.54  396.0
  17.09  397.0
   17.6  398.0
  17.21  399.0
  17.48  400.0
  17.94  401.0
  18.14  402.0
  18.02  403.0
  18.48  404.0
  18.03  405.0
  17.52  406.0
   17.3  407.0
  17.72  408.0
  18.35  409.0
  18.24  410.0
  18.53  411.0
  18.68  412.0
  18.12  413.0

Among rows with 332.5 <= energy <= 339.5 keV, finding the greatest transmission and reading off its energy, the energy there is 333.0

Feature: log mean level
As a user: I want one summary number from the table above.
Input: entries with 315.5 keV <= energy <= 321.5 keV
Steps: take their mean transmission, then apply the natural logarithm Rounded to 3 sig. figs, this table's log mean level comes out 3.03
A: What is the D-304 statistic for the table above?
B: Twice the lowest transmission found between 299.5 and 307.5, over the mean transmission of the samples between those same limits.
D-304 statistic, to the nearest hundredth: 1.91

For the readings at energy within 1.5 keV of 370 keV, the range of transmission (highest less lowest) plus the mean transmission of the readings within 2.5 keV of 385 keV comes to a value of 17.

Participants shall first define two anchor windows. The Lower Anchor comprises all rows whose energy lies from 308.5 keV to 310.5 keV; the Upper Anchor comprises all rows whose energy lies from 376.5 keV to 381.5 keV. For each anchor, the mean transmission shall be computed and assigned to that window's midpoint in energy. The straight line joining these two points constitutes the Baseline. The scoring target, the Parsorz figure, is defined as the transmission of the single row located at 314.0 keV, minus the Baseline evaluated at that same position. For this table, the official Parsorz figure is 1.1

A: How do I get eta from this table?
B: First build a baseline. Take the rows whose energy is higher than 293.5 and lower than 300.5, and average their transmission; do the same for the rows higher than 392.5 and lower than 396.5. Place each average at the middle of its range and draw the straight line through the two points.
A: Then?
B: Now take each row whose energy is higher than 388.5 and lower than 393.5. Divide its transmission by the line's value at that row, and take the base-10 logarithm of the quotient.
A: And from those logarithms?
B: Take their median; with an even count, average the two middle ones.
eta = 0.00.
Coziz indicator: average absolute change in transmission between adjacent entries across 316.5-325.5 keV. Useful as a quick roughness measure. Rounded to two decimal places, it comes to 1.24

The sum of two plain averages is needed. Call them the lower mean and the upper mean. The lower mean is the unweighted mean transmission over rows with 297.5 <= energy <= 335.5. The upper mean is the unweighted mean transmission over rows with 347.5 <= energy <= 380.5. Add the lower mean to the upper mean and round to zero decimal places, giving 40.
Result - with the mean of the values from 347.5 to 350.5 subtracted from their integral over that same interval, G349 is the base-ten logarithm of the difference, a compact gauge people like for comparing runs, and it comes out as 1.6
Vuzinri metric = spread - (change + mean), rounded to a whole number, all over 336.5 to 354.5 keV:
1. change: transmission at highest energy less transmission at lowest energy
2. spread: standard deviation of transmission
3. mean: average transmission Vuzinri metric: -21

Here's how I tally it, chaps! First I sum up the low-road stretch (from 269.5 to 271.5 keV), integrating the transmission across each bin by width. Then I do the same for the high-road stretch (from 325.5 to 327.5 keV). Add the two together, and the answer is 78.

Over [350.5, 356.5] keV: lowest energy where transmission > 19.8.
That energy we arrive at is 351.0 keV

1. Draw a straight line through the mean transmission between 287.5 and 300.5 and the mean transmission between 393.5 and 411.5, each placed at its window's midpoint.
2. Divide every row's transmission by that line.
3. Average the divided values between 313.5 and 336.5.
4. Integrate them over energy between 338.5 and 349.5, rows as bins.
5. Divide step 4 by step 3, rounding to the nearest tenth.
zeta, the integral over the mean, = 10.4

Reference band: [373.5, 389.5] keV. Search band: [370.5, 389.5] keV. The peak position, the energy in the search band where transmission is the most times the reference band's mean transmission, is 375.0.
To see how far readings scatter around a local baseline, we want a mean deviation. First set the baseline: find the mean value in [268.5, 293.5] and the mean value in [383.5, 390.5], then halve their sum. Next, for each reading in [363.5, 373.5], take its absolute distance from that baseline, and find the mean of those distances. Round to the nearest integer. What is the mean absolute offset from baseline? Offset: 3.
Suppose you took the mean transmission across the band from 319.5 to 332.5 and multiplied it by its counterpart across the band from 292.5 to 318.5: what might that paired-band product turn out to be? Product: 443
